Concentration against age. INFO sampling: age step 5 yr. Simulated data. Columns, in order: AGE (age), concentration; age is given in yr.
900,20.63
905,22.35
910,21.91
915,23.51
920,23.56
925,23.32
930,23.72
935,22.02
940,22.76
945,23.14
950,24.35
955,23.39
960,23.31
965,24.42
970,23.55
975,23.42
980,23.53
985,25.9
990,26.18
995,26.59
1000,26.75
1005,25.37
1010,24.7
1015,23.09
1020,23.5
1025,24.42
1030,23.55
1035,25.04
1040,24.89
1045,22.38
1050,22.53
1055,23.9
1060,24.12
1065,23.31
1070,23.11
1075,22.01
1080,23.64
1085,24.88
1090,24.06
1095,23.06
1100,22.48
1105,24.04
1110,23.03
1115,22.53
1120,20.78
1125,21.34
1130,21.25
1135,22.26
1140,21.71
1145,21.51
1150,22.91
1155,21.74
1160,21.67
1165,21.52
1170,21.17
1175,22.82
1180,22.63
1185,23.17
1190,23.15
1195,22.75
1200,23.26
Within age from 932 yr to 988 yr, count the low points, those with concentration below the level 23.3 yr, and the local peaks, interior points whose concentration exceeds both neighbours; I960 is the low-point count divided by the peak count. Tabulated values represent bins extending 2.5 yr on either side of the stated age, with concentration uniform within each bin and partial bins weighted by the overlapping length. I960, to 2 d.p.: 1.50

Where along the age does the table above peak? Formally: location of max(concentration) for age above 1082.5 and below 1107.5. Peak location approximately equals 1085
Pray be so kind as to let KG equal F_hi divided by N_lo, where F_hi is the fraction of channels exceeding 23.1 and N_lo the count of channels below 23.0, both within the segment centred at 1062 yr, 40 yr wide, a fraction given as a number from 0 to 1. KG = 0.21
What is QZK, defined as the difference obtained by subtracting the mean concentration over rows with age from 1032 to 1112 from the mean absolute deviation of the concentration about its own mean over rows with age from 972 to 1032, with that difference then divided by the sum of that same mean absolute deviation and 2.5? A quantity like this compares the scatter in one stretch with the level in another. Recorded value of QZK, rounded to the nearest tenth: -6.1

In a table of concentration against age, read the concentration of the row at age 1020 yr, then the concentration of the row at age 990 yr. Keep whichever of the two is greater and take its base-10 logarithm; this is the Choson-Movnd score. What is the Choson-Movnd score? 1.42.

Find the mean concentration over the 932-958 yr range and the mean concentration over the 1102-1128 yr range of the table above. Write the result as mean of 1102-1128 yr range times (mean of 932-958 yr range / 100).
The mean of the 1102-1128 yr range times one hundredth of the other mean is 5.17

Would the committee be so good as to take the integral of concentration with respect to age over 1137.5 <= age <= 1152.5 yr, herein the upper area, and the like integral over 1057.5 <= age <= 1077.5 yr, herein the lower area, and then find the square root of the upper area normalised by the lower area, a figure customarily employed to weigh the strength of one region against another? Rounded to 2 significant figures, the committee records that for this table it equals 0.85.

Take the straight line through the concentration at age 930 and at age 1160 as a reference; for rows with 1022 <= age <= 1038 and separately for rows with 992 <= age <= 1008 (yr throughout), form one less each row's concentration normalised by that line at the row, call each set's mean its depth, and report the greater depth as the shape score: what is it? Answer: -0.066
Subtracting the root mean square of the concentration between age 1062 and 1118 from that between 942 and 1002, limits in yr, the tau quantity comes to 1.3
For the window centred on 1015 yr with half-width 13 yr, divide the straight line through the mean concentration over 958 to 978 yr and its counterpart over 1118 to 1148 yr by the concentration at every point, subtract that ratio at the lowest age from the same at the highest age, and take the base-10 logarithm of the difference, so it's -1.61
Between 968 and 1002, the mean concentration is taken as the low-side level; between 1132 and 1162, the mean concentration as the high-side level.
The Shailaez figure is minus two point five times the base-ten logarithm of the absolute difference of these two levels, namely -1.3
